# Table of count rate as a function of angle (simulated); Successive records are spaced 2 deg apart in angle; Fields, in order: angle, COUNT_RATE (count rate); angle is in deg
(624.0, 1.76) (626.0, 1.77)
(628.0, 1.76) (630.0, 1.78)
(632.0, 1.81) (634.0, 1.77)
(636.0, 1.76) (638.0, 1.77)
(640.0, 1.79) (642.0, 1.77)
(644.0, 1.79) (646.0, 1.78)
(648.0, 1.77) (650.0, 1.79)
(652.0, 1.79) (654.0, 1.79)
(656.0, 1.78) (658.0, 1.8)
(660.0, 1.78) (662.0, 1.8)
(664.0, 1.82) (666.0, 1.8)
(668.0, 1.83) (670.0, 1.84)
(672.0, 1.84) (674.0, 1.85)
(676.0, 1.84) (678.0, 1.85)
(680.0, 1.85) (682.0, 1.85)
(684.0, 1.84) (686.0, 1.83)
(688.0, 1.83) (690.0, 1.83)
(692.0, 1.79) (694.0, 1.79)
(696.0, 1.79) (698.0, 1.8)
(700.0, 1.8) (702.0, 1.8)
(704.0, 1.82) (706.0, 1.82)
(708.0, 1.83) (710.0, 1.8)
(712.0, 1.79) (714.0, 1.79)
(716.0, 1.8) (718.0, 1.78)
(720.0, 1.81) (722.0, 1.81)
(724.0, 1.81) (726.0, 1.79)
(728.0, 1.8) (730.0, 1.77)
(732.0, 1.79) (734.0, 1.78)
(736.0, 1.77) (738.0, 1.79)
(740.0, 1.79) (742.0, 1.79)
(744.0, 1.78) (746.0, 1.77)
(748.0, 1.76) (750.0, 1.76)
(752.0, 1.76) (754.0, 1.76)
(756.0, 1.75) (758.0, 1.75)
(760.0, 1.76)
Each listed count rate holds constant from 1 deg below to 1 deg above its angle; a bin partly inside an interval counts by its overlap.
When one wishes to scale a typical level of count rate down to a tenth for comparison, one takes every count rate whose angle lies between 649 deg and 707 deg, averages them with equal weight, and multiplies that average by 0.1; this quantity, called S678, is 0.182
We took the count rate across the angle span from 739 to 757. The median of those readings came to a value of 1.760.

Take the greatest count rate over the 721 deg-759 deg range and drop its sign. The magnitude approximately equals 1.810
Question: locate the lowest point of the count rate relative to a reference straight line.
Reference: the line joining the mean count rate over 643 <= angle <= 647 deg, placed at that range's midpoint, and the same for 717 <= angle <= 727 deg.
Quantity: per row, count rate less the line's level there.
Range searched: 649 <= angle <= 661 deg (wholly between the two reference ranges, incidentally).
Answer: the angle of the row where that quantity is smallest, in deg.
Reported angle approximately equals 660.0 deg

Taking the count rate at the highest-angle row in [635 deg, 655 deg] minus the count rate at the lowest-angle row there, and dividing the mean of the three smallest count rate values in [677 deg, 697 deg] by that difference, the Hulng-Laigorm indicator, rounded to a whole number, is 60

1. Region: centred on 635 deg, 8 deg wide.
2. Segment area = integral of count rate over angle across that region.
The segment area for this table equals 14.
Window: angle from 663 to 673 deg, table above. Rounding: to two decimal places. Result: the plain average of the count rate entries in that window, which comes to 1.83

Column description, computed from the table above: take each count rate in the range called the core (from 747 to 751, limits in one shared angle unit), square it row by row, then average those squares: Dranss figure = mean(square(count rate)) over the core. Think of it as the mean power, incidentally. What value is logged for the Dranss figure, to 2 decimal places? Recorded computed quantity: 3.10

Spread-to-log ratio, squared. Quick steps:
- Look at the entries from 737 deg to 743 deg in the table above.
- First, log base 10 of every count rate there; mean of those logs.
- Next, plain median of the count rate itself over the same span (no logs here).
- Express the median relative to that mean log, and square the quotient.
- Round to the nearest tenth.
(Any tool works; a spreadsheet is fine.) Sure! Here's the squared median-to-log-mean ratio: 50.1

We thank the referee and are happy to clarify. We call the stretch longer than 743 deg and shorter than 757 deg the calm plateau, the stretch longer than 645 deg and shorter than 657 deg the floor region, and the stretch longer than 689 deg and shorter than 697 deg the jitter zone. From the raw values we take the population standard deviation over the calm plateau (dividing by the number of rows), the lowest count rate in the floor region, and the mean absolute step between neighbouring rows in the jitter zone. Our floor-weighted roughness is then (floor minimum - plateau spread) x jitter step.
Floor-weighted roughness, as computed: 0.023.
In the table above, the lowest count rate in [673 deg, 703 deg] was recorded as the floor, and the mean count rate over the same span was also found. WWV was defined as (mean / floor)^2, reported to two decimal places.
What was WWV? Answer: 1.04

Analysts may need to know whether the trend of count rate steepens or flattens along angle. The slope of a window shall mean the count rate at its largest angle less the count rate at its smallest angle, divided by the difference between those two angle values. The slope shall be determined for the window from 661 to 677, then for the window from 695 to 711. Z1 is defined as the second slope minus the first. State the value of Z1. -0.002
